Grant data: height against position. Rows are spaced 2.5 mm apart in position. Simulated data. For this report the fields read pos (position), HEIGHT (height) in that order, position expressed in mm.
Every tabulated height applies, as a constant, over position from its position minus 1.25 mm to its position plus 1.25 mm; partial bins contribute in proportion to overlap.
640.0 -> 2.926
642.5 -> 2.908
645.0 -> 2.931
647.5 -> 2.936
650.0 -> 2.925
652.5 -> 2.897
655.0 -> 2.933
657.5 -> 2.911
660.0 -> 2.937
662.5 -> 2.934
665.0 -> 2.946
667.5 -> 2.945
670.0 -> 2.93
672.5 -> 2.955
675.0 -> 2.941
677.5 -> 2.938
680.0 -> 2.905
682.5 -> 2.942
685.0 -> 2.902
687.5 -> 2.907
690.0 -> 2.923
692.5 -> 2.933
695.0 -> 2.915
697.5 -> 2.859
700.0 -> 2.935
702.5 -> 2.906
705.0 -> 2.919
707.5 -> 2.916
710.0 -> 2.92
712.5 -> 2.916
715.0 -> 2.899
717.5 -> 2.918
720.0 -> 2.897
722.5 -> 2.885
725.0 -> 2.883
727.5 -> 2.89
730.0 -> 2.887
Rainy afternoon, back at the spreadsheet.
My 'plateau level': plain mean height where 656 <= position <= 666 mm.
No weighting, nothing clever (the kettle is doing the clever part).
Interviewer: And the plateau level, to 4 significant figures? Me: 2.932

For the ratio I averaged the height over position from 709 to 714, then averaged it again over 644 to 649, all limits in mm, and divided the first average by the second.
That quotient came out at 0.99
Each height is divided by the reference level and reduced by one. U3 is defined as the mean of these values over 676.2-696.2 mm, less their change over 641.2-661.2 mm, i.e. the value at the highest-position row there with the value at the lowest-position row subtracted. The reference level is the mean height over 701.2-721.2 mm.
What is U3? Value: -0.007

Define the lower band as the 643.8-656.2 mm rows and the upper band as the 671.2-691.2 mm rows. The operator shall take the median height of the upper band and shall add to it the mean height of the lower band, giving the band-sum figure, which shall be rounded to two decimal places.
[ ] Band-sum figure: 5.85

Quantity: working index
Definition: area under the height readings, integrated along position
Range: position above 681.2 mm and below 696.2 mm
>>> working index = 43.80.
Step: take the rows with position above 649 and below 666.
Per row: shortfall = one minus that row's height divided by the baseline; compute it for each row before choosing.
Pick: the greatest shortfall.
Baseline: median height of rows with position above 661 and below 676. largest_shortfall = 0.0156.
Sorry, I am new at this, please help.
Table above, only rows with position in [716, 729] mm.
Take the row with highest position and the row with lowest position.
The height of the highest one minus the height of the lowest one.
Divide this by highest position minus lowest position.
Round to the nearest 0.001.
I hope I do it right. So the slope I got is -0.003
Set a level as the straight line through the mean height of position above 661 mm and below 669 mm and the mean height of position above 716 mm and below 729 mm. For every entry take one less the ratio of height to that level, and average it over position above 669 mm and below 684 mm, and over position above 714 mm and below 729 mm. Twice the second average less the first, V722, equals 0.001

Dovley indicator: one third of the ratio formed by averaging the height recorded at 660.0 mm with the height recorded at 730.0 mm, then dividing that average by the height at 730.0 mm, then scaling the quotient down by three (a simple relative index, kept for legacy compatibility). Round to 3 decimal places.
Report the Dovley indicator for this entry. 0.336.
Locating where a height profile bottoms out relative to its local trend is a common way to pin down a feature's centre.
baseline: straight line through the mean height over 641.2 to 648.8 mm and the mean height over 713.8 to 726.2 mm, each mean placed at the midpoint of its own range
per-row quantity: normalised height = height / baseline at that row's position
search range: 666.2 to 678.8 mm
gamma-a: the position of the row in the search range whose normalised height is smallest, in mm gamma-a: 670.0 mm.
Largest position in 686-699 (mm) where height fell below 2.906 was 697.5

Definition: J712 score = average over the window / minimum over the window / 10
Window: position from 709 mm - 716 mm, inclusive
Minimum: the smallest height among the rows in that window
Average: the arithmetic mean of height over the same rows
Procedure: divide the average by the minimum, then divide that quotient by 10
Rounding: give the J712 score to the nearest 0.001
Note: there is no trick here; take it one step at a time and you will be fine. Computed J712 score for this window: 0.100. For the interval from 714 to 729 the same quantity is 0.100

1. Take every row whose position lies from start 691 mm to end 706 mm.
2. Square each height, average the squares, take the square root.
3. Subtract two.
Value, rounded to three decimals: 0.911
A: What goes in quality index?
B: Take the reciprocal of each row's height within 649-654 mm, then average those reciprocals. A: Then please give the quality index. 0.3435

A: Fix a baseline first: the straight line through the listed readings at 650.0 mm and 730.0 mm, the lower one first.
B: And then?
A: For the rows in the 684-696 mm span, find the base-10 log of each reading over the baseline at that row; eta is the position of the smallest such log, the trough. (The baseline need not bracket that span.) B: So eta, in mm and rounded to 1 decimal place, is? 685.0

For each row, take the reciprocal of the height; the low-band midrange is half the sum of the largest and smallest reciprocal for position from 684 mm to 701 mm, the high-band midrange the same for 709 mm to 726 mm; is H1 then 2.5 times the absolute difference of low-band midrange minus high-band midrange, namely 0.0015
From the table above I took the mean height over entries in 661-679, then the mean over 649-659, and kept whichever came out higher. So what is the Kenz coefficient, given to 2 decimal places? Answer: 2.94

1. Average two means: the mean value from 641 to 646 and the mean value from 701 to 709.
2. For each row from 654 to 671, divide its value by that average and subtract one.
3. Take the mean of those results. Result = 0.006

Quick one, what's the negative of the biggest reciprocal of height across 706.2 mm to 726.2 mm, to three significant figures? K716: -0.347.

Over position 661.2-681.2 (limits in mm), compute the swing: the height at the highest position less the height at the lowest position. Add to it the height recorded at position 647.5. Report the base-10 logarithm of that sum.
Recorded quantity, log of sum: 0.463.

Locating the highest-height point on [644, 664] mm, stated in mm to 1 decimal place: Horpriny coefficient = 660.0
